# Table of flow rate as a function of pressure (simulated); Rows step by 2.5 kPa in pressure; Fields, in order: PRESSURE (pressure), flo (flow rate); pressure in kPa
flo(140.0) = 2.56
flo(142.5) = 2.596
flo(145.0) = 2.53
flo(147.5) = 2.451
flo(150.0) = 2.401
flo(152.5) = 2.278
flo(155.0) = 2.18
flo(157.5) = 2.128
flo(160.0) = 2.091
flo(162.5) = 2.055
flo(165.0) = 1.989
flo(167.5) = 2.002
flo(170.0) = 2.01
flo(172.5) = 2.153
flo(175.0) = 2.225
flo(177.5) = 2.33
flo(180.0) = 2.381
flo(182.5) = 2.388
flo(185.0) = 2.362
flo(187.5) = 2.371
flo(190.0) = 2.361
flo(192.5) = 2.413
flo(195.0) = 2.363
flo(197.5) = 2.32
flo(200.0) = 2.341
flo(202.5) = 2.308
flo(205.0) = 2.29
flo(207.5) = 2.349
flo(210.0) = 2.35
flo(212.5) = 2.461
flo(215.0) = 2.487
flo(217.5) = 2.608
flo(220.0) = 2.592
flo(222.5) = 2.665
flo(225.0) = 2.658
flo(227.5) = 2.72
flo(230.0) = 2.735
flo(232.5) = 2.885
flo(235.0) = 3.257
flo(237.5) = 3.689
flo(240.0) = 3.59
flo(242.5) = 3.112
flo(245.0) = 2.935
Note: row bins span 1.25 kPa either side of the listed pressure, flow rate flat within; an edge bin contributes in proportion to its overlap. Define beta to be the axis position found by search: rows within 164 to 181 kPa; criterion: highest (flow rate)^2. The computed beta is 180.0 kPa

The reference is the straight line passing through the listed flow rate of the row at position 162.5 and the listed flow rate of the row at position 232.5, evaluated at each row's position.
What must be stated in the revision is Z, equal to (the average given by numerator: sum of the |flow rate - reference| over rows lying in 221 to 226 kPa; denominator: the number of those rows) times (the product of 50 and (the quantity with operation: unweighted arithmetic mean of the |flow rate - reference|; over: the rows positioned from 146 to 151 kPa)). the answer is 3.2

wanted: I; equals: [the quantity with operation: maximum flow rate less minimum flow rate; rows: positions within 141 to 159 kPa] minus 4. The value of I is -3.53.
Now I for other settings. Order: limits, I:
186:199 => -3.91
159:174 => -3.84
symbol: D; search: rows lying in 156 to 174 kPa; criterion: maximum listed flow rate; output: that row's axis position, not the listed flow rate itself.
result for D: 172.5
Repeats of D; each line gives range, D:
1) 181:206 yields 192.5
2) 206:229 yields 227.5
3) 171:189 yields 182.5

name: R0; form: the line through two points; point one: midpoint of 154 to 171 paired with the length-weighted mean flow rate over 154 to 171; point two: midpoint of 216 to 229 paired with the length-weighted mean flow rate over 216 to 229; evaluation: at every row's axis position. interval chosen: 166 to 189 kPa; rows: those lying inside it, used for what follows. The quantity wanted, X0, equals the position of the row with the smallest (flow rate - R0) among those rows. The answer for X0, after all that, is 170.0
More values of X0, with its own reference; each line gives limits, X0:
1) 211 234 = 212.5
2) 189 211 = 205.0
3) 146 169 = 167.5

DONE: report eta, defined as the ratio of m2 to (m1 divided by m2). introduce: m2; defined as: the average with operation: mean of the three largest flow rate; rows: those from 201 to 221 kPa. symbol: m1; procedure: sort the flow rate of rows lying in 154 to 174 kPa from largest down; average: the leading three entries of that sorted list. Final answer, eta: 3.0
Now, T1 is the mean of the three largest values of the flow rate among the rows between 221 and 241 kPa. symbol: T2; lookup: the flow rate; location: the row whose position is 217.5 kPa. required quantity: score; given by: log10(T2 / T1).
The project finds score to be -0.13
